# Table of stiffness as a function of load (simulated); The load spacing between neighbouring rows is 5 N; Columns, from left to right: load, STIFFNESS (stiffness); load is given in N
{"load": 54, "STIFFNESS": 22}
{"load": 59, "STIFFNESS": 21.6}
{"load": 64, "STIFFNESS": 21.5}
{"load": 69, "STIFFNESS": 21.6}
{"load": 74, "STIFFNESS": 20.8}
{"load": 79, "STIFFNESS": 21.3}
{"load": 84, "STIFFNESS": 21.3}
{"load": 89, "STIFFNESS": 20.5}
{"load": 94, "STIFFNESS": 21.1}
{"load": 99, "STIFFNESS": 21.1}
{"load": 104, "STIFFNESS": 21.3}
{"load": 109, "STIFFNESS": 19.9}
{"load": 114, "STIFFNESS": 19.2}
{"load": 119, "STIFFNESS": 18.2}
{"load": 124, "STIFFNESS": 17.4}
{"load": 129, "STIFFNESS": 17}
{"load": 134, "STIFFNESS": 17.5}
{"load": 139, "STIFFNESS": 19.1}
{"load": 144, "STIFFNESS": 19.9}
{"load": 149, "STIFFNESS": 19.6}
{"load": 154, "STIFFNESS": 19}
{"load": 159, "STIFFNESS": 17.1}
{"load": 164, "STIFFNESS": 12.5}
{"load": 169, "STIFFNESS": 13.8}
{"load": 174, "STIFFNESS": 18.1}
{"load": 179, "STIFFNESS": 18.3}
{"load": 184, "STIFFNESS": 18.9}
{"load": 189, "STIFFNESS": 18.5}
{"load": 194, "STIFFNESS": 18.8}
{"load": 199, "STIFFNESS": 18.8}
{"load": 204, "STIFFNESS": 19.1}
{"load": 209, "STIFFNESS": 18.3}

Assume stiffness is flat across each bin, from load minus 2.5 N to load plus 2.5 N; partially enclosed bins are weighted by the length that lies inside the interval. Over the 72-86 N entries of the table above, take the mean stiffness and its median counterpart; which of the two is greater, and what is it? 21.3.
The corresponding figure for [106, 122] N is 19.2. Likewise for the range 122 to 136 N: 17.4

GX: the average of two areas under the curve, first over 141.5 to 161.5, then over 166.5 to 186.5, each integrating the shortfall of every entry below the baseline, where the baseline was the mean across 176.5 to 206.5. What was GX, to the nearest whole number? 13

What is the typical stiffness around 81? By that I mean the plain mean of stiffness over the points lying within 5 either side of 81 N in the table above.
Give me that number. 21.3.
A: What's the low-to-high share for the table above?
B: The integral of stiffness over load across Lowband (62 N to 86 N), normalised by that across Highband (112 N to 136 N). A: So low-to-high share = 1.19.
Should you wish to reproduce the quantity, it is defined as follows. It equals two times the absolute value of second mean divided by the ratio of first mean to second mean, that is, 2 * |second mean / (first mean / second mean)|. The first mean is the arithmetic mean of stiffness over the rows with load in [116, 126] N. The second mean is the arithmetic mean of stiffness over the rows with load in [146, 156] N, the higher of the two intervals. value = 42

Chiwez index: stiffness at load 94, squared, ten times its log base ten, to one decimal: 26.5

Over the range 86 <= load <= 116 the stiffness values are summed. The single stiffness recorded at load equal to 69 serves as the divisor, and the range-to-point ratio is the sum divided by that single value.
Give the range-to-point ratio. 5.7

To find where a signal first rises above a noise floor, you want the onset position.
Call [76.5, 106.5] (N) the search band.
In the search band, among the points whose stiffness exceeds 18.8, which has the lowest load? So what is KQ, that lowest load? 79 N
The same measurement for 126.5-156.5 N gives 139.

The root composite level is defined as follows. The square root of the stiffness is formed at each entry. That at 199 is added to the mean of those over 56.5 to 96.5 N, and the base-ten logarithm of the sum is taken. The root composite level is 0.951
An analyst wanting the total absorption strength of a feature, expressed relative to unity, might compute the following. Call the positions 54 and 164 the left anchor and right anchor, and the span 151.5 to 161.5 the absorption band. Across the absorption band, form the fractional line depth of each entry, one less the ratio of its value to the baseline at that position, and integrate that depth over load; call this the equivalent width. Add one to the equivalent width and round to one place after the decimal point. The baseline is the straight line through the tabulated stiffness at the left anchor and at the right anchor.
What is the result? -2.7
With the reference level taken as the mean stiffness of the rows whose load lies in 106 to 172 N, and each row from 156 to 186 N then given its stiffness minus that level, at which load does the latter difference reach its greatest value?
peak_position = 184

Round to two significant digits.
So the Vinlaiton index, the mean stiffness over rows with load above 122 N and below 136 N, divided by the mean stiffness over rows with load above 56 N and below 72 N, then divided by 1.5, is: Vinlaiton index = 0.53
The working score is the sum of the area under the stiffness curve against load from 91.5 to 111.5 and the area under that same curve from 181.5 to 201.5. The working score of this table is 792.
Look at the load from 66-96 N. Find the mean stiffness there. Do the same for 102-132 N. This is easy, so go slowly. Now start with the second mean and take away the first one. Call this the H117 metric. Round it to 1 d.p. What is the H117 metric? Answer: -2.3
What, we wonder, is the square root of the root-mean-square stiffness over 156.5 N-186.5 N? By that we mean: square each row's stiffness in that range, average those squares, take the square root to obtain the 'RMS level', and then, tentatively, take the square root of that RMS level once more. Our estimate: 4.08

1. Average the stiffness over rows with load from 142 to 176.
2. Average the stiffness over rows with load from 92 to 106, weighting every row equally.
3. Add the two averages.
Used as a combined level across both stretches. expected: 38.3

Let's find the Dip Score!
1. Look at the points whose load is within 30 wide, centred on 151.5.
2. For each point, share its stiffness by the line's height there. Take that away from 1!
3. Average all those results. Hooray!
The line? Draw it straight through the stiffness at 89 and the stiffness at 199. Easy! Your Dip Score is 0.09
